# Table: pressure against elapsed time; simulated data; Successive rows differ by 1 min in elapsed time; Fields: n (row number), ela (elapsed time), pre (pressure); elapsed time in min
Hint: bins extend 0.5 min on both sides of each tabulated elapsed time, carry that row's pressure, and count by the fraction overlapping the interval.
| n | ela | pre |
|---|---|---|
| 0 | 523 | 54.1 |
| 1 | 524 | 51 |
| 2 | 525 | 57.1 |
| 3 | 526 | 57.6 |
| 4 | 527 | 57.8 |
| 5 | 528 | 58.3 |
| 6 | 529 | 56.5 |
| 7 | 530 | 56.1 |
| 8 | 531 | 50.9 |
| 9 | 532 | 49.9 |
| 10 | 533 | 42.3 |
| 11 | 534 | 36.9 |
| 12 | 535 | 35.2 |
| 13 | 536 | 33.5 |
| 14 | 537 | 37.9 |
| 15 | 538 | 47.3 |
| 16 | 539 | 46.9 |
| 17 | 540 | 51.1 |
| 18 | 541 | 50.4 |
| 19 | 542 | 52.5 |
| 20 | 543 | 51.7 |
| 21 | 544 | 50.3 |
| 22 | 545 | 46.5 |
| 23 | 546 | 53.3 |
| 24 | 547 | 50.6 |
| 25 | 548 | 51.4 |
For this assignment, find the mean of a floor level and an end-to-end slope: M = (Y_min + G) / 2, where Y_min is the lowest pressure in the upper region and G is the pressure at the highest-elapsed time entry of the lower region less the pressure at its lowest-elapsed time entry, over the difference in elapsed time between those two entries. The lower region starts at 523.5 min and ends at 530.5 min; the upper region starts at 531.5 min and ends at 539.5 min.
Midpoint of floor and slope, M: 17.2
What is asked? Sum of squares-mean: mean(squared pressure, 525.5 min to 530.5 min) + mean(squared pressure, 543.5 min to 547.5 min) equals 5803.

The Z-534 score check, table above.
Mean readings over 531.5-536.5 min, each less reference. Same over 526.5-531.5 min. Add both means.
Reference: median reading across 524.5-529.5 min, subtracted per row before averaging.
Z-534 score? -20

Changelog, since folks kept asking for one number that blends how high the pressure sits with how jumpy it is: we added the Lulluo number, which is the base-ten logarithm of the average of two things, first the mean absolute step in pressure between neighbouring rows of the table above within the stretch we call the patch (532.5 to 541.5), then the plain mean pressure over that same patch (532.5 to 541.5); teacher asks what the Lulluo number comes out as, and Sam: 1.36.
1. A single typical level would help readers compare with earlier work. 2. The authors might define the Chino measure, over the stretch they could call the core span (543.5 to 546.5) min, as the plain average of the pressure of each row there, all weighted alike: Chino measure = 50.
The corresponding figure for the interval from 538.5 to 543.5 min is 51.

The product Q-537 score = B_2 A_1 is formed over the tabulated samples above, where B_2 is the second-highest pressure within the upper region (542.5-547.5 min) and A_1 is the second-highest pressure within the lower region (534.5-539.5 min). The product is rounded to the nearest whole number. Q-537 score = 2425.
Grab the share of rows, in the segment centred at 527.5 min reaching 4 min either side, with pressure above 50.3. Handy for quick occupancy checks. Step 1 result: 1.0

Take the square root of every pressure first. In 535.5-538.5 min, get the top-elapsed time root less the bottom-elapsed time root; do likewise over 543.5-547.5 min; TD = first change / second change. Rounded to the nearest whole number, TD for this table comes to 52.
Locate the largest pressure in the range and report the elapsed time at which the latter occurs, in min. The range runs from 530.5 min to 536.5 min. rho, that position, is 531 min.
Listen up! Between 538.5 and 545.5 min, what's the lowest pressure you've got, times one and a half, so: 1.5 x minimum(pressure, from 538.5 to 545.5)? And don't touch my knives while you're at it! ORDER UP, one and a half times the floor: 70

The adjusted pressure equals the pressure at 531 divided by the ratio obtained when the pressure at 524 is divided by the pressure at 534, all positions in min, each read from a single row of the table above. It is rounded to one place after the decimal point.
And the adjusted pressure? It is 36.8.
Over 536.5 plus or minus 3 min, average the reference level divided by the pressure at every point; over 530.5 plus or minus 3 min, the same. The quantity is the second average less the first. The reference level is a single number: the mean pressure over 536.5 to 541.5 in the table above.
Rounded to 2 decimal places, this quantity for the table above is -0.30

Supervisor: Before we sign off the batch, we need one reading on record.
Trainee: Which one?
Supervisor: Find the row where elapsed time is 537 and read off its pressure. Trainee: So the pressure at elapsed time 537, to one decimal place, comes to 37.9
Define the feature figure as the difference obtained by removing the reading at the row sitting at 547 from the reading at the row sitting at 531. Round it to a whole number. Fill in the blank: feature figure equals 0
